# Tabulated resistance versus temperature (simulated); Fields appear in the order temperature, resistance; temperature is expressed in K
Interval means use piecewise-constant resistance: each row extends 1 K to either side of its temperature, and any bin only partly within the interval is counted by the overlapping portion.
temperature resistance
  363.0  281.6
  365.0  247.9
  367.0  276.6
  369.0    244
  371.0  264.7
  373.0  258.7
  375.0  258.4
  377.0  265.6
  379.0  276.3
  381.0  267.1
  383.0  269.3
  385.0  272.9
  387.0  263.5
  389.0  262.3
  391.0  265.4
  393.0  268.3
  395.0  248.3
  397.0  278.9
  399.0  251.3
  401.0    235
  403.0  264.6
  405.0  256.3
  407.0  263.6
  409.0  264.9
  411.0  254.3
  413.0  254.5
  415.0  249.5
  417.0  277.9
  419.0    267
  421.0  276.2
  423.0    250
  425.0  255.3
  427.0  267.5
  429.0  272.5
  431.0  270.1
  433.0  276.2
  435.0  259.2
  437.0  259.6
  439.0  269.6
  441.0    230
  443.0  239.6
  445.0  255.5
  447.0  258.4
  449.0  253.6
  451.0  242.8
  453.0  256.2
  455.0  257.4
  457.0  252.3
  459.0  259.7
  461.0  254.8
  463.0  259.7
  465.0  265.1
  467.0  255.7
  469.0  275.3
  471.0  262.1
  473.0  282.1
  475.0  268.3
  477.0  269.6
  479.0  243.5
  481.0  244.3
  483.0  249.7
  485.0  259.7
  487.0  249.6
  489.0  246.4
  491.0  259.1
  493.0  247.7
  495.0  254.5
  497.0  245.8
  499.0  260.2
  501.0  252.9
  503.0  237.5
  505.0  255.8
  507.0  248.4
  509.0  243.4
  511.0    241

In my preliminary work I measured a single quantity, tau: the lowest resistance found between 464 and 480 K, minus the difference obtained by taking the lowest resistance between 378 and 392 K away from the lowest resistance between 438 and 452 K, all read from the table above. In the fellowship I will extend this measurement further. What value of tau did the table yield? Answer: 276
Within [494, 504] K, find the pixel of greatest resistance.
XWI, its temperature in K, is 499.0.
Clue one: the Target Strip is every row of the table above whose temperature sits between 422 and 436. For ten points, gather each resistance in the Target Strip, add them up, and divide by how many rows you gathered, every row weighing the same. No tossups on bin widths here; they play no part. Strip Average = 264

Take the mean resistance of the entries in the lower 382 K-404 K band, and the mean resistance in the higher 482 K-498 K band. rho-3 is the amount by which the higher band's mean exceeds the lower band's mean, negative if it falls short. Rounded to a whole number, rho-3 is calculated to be -10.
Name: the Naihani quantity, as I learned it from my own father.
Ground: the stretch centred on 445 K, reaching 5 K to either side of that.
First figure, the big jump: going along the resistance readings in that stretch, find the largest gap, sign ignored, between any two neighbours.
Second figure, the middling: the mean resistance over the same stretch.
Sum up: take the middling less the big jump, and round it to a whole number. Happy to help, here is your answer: 232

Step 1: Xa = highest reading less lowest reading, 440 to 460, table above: 30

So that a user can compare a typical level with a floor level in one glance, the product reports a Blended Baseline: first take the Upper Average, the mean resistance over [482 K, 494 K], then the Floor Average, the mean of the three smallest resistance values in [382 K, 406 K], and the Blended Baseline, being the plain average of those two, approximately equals 248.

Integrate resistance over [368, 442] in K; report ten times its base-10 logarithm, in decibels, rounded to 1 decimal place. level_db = 42.9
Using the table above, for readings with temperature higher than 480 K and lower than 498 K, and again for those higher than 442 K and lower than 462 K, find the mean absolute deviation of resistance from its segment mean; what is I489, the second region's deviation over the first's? 1.0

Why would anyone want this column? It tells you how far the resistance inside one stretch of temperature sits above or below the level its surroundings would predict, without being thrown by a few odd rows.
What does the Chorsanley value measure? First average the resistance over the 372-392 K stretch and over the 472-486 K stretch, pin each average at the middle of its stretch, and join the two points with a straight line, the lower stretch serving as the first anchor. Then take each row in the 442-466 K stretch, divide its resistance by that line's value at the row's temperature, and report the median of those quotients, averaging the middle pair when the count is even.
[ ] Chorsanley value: 0.98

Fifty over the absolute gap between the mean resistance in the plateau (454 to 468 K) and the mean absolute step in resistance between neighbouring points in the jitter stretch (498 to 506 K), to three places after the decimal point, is 0.205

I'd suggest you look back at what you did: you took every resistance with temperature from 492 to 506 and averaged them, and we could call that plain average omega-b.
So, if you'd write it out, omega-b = 251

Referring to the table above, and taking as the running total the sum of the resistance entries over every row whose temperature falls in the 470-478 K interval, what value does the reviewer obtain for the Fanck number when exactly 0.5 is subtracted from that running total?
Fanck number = 1082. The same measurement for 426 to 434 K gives 1086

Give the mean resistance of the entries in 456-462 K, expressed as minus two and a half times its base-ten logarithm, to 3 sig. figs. -6.02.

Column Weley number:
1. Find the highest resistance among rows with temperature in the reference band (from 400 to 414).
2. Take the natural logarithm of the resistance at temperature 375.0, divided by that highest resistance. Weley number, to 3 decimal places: -0.025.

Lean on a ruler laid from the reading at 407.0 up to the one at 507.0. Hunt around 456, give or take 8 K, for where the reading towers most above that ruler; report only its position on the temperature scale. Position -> 463.0 K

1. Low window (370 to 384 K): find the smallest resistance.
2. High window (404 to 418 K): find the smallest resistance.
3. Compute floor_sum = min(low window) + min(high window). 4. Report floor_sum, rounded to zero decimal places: 508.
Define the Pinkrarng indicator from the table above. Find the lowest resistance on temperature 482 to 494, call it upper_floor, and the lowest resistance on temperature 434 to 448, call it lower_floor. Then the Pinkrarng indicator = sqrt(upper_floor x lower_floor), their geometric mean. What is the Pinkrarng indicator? 238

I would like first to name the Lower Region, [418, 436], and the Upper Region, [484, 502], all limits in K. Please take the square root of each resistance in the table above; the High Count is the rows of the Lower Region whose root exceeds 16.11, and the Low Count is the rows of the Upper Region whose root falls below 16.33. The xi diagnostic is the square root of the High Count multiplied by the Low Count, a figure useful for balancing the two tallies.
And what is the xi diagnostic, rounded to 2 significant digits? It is 7.3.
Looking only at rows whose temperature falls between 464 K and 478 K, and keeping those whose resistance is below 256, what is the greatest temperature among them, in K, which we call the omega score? 467.0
